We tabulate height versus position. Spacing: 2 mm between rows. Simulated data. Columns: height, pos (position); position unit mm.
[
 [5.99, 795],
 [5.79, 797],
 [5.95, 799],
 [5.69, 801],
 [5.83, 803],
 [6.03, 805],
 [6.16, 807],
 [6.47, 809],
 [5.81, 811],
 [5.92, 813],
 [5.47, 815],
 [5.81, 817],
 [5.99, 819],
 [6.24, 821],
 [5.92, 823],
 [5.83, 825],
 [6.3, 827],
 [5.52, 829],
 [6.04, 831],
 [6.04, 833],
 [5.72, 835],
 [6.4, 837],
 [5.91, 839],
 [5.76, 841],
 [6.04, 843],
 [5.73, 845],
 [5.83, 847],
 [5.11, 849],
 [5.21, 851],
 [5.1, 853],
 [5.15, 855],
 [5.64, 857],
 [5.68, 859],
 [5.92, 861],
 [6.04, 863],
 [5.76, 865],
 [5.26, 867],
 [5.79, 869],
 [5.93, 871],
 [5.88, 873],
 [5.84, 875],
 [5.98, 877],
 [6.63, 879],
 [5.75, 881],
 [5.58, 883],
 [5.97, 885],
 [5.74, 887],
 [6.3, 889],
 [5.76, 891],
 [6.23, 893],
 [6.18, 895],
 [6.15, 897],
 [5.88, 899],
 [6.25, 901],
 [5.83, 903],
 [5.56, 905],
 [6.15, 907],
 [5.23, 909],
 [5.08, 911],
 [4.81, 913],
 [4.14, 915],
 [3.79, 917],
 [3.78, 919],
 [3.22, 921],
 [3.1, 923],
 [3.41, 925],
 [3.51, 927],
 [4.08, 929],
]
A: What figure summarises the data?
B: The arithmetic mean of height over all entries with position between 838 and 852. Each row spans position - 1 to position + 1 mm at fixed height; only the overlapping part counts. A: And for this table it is 5.7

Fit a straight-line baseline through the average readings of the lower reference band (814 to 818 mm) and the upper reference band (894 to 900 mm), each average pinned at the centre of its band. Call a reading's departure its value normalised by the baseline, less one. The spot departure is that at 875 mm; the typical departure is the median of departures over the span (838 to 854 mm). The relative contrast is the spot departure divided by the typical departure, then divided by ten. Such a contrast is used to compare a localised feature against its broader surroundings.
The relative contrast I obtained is 0.3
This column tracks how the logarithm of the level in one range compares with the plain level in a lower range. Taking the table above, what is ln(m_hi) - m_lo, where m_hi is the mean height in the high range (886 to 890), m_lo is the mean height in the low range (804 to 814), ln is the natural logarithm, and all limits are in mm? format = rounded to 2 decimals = -4.28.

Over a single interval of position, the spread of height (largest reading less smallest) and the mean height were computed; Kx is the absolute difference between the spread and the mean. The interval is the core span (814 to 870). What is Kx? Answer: 4.5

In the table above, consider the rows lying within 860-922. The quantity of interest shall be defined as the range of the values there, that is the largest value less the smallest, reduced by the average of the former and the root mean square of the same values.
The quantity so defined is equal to -1.1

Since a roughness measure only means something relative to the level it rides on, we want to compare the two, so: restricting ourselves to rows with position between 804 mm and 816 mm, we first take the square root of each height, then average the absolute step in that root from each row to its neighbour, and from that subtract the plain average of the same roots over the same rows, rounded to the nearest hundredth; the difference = -2.38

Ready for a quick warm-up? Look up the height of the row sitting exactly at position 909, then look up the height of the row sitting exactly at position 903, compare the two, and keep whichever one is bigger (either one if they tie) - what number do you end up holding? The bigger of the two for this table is 5.83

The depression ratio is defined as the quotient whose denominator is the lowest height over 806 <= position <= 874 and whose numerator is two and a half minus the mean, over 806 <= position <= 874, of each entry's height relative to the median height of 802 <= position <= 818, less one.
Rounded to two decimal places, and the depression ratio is 0.49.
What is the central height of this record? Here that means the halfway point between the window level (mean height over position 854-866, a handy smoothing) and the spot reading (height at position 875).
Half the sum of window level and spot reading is 5.8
